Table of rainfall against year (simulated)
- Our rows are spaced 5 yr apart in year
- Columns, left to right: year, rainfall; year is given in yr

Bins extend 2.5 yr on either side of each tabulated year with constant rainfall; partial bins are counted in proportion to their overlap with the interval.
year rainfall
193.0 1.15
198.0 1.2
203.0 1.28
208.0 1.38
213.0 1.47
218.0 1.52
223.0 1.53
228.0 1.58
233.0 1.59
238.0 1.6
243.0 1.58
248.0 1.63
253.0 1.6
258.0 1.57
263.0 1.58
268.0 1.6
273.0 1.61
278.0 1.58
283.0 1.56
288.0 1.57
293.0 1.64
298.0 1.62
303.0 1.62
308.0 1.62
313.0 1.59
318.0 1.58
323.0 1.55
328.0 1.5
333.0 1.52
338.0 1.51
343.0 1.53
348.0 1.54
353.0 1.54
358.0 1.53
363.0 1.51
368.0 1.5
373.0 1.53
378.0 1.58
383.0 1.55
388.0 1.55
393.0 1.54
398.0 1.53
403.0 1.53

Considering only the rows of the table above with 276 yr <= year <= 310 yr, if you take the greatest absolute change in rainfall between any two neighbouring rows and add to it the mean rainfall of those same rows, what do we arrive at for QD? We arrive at 1.67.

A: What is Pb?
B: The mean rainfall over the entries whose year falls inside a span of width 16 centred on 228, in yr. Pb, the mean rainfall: 1.57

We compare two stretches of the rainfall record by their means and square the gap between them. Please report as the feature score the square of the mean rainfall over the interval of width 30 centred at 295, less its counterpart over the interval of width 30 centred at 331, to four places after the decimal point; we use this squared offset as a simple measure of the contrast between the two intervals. 0.0054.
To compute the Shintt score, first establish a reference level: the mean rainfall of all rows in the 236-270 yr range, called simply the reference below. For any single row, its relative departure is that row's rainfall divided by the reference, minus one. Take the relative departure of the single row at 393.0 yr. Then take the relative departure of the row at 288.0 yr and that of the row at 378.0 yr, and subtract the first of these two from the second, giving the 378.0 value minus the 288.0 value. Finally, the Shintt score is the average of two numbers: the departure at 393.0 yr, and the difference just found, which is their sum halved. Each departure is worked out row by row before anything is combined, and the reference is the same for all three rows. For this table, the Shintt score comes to -0.014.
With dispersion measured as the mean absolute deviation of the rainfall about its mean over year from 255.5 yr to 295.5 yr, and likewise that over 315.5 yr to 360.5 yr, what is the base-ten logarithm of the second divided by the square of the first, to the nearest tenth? 1.6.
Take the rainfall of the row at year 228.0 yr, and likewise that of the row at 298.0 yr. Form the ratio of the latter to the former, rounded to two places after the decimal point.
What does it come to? 1.03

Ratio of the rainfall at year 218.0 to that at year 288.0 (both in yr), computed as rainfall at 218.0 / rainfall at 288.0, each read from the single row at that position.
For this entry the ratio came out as 0.97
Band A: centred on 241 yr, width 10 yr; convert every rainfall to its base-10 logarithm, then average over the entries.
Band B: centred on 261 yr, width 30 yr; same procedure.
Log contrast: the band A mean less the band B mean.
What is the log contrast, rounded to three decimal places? -0.002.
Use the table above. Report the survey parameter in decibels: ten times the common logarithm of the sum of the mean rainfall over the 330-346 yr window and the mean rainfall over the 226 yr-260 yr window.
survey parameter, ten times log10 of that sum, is 4.93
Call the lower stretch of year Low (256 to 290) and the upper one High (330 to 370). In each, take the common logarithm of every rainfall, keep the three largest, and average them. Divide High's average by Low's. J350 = 0.92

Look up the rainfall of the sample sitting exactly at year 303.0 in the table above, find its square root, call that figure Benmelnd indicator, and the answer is 1.27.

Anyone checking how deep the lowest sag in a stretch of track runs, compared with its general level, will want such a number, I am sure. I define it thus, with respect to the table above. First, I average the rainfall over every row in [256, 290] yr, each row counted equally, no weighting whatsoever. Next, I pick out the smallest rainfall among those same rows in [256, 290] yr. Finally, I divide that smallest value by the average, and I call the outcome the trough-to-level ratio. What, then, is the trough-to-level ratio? 0.986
